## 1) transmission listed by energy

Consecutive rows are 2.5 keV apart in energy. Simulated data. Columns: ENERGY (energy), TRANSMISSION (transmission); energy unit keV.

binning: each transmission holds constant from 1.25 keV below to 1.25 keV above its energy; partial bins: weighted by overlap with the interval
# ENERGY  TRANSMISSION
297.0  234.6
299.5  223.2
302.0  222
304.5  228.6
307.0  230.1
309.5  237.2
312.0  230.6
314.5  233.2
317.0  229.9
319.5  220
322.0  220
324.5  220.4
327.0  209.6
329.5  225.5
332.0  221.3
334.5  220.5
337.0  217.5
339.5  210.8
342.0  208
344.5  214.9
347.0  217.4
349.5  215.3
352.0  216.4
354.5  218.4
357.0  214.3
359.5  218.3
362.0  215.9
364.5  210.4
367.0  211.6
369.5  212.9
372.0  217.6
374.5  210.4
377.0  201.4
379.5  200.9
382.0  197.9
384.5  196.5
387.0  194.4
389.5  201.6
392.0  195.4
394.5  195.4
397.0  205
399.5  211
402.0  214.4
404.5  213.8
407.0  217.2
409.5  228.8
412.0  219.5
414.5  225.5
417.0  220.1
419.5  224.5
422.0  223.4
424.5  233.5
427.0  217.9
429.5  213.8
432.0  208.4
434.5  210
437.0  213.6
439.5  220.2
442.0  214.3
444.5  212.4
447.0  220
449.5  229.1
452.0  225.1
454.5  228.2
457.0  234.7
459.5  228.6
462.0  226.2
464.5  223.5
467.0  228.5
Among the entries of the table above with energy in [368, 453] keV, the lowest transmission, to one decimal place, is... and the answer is 194.4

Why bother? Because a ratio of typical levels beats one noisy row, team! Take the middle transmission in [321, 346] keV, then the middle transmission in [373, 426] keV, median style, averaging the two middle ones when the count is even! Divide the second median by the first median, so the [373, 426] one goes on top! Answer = 0.96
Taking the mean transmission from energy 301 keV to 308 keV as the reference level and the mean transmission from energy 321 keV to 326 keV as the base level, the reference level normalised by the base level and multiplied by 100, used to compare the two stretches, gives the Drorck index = 103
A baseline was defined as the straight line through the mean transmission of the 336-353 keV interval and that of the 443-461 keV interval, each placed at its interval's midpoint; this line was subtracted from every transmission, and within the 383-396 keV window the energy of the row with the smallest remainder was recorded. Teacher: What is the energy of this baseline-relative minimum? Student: 387.0 keV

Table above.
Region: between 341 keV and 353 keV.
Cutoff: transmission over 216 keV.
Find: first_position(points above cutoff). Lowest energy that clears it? 347.0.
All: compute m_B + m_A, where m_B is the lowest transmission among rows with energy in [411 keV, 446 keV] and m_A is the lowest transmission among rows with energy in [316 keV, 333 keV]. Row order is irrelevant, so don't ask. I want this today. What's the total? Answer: 418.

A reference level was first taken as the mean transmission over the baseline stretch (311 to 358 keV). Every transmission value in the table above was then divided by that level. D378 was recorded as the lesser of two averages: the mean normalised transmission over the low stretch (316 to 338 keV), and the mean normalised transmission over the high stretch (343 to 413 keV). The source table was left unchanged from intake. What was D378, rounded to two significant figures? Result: 0.96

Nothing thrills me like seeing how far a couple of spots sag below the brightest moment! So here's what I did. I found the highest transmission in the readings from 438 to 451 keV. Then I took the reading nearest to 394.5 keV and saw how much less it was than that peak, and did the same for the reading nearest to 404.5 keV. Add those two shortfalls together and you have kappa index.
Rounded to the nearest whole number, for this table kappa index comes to 49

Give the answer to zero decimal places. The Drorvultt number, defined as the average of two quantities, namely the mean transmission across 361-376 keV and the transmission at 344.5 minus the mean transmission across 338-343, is 109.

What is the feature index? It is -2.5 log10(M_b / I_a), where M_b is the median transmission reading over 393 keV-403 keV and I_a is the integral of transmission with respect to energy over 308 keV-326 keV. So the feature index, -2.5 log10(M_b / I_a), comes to 3.2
